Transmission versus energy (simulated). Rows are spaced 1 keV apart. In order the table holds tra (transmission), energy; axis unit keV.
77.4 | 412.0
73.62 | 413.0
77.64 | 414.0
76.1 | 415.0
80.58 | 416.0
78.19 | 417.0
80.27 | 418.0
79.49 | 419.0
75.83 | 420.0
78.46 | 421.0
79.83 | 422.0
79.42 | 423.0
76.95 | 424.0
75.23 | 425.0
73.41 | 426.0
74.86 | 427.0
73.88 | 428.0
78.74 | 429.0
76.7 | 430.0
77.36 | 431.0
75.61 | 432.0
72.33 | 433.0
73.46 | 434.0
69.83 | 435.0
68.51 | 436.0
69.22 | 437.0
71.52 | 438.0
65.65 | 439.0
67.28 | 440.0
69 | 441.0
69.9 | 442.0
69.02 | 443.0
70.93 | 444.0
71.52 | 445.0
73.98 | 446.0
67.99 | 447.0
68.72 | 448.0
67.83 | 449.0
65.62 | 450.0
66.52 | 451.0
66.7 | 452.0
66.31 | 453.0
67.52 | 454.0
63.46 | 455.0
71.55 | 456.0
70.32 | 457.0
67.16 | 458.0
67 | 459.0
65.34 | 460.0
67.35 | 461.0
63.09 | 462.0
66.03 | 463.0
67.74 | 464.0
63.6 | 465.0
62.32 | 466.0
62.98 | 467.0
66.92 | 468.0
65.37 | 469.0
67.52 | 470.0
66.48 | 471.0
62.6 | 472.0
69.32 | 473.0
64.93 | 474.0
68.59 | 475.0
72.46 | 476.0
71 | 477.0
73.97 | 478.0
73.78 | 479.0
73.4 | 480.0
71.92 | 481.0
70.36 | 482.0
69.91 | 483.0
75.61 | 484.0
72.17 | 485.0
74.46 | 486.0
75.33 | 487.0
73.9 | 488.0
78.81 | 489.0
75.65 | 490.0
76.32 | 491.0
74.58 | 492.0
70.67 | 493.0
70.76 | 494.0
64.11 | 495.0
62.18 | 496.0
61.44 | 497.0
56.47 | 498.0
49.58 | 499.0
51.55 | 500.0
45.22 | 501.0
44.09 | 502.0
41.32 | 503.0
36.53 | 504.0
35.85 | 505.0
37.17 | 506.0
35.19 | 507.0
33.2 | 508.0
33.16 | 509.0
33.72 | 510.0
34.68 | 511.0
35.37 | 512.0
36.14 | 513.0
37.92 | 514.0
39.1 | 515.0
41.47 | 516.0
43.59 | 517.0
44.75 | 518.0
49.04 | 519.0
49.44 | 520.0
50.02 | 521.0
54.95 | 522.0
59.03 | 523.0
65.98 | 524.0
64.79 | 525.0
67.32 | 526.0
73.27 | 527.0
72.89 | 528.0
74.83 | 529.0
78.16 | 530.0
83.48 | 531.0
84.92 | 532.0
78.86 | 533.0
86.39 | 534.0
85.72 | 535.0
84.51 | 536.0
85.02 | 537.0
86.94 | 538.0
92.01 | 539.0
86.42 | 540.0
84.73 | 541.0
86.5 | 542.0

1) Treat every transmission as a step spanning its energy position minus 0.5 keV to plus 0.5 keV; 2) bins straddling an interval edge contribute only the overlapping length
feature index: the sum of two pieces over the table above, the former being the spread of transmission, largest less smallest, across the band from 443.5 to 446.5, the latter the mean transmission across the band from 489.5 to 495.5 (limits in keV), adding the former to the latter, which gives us 75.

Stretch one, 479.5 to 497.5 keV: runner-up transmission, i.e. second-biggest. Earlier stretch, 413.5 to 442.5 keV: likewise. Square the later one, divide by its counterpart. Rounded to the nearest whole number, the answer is 73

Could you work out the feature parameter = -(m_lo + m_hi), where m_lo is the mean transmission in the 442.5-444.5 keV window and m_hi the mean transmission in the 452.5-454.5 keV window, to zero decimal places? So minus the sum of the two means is -137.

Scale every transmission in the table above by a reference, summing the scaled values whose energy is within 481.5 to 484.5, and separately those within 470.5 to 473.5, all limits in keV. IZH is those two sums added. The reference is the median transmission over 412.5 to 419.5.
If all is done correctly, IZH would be 5.3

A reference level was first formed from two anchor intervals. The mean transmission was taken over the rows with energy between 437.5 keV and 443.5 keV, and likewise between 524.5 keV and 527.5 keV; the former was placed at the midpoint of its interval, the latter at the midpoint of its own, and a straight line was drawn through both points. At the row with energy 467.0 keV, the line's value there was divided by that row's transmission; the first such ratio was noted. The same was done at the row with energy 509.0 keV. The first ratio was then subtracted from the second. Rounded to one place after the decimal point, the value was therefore 1.0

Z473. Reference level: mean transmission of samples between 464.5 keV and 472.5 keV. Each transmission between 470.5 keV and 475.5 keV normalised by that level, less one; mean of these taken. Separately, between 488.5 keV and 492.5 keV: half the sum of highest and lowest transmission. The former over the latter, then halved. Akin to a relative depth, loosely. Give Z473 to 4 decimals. 0.0002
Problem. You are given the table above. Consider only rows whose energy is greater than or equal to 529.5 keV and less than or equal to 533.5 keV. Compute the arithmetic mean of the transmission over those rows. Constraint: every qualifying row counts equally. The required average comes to 81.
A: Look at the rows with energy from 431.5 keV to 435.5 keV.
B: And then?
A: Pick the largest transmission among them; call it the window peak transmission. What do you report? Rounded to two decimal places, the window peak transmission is 75.61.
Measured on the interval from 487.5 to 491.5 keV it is 78.81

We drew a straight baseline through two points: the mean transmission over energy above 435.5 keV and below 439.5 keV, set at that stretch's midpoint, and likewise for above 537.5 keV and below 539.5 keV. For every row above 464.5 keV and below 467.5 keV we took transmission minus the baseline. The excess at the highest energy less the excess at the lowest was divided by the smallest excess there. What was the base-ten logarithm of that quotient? -1.1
